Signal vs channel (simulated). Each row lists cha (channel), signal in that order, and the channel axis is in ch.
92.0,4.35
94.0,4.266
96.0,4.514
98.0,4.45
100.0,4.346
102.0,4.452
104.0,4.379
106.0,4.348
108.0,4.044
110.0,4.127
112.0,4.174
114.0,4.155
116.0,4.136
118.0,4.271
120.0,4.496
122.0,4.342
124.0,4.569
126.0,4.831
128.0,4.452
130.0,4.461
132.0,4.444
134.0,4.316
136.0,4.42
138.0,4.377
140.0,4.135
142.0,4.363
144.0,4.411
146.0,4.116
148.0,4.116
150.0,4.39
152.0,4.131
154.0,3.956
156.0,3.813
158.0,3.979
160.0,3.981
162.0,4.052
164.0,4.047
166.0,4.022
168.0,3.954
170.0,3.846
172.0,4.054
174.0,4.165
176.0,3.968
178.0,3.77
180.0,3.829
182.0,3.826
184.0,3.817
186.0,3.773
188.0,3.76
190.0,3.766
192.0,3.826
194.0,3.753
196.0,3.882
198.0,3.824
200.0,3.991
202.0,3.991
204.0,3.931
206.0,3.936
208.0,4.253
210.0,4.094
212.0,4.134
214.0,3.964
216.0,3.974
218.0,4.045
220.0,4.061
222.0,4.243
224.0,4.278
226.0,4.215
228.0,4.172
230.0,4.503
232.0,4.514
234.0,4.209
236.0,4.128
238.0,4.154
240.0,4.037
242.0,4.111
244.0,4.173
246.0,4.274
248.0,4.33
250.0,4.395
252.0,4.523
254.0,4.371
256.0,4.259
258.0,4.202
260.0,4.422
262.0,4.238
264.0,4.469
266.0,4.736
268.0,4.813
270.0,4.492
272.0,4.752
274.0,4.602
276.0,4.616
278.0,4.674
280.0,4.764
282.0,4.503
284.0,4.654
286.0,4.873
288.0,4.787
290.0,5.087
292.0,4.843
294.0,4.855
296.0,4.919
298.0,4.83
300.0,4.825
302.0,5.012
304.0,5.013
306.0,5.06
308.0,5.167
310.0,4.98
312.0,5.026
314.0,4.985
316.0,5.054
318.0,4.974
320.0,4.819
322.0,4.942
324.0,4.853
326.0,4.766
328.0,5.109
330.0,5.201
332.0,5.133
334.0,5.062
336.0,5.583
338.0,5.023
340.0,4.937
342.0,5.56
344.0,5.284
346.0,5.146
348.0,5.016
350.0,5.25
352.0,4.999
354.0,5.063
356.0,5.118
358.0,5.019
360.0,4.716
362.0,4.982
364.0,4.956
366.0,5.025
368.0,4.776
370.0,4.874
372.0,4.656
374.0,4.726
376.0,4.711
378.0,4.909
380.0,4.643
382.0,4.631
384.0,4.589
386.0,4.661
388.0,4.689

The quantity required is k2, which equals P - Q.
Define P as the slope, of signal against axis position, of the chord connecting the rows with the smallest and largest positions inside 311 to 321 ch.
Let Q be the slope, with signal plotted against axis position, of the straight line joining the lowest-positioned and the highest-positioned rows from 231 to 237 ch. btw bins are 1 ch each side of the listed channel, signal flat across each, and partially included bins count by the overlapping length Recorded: 0.07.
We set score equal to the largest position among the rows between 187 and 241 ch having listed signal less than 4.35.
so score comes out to 240.0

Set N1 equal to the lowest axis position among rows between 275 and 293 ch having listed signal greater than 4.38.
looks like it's 276.0 ch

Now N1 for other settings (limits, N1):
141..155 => 144.0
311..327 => 312.0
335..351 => 336.0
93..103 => 96.0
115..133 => 120.0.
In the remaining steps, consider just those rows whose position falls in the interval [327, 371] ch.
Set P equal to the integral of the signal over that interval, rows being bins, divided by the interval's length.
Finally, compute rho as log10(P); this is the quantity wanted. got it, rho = 0.706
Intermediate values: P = 5.1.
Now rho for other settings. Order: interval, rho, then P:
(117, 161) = 0.632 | 4.3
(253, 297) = 0.666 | 4.6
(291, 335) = 0.697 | 5.0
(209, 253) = 0.624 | 4.2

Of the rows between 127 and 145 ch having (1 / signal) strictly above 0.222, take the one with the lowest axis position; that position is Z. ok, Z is 128.0 ch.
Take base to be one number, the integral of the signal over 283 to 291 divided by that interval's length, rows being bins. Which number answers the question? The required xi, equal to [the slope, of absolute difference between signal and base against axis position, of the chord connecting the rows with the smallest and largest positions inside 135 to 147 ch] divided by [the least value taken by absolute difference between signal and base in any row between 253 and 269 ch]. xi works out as 0.816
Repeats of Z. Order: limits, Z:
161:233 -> 162.0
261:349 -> 262.0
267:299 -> 270.0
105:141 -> 106.0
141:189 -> 142.0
